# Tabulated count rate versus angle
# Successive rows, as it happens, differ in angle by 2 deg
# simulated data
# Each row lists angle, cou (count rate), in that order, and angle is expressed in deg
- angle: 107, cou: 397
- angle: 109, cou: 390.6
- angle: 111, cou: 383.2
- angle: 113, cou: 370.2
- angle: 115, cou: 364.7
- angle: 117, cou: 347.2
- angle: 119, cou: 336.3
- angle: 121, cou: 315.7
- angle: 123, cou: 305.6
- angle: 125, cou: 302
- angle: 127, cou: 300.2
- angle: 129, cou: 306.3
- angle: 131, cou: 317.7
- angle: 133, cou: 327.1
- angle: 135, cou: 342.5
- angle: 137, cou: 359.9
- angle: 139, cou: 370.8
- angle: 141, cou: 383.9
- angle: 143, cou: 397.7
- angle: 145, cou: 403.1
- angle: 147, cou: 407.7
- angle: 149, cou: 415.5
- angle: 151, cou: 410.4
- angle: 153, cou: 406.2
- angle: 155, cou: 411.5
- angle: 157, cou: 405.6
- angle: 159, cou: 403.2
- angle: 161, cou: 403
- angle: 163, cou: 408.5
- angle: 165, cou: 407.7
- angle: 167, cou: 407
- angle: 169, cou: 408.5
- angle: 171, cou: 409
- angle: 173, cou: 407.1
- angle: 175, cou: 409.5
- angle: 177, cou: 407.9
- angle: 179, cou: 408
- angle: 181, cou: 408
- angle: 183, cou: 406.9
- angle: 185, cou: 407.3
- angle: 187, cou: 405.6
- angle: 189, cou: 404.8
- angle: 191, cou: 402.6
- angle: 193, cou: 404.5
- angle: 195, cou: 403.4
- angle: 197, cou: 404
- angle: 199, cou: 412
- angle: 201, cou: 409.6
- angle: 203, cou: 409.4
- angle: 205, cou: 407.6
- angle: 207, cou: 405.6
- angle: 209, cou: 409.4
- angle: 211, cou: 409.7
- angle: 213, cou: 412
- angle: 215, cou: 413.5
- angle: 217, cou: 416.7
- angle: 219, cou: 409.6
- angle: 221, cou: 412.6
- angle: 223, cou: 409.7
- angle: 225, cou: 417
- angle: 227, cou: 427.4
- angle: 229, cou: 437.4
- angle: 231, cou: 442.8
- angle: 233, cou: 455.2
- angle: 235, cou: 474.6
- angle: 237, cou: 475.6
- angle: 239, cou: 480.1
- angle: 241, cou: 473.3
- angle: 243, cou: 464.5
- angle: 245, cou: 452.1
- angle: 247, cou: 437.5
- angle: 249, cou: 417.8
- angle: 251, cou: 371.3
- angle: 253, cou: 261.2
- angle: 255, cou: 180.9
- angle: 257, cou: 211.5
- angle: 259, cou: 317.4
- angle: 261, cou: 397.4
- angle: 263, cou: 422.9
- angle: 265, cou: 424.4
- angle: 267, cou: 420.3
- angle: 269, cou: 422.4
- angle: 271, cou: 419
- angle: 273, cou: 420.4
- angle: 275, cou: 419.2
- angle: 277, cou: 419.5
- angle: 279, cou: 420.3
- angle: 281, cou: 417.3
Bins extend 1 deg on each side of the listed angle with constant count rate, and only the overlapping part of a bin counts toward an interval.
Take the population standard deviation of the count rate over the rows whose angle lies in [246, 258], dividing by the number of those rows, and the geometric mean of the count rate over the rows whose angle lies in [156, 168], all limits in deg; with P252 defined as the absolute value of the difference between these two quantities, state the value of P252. 306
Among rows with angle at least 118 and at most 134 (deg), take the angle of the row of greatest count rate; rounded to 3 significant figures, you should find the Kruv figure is 119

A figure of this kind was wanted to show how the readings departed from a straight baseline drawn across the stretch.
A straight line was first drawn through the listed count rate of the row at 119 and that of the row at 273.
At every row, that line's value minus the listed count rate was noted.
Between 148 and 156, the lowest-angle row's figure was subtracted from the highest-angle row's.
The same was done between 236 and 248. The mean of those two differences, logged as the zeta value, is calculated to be 25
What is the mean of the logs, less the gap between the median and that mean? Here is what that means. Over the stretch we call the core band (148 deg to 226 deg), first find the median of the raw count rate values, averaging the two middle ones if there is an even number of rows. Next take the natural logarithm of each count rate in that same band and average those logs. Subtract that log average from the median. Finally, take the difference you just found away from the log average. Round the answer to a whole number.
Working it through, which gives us -396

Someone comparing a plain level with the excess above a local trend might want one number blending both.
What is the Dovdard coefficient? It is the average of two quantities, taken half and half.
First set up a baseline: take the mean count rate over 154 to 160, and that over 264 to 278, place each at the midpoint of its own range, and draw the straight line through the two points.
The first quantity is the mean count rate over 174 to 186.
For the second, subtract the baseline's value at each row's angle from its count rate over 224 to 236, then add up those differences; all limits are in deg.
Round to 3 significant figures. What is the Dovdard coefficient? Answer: 284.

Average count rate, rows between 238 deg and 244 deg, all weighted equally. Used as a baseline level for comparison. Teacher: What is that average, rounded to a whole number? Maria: 473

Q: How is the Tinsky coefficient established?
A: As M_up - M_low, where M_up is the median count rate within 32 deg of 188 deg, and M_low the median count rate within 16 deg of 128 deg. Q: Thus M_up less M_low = 68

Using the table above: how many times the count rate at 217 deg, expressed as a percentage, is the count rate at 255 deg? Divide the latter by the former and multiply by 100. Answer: 43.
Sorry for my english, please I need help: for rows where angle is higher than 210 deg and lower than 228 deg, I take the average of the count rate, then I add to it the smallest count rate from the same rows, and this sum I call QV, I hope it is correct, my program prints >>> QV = 823.8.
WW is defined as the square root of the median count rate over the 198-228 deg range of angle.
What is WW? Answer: 20.24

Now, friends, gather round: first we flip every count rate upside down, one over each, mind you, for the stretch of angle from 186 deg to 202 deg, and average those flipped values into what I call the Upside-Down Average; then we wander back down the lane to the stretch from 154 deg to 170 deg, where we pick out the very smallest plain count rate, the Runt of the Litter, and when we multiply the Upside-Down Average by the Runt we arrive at 0.99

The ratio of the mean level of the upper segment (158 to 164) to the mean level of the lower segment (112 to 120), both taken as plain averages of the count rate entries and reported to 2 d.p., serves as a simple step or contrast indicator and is 1.14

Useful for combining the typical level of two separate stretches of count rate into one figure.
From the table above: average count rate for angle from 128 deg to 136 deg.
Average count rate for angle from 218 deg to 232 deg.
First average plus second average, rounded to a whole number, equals 746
